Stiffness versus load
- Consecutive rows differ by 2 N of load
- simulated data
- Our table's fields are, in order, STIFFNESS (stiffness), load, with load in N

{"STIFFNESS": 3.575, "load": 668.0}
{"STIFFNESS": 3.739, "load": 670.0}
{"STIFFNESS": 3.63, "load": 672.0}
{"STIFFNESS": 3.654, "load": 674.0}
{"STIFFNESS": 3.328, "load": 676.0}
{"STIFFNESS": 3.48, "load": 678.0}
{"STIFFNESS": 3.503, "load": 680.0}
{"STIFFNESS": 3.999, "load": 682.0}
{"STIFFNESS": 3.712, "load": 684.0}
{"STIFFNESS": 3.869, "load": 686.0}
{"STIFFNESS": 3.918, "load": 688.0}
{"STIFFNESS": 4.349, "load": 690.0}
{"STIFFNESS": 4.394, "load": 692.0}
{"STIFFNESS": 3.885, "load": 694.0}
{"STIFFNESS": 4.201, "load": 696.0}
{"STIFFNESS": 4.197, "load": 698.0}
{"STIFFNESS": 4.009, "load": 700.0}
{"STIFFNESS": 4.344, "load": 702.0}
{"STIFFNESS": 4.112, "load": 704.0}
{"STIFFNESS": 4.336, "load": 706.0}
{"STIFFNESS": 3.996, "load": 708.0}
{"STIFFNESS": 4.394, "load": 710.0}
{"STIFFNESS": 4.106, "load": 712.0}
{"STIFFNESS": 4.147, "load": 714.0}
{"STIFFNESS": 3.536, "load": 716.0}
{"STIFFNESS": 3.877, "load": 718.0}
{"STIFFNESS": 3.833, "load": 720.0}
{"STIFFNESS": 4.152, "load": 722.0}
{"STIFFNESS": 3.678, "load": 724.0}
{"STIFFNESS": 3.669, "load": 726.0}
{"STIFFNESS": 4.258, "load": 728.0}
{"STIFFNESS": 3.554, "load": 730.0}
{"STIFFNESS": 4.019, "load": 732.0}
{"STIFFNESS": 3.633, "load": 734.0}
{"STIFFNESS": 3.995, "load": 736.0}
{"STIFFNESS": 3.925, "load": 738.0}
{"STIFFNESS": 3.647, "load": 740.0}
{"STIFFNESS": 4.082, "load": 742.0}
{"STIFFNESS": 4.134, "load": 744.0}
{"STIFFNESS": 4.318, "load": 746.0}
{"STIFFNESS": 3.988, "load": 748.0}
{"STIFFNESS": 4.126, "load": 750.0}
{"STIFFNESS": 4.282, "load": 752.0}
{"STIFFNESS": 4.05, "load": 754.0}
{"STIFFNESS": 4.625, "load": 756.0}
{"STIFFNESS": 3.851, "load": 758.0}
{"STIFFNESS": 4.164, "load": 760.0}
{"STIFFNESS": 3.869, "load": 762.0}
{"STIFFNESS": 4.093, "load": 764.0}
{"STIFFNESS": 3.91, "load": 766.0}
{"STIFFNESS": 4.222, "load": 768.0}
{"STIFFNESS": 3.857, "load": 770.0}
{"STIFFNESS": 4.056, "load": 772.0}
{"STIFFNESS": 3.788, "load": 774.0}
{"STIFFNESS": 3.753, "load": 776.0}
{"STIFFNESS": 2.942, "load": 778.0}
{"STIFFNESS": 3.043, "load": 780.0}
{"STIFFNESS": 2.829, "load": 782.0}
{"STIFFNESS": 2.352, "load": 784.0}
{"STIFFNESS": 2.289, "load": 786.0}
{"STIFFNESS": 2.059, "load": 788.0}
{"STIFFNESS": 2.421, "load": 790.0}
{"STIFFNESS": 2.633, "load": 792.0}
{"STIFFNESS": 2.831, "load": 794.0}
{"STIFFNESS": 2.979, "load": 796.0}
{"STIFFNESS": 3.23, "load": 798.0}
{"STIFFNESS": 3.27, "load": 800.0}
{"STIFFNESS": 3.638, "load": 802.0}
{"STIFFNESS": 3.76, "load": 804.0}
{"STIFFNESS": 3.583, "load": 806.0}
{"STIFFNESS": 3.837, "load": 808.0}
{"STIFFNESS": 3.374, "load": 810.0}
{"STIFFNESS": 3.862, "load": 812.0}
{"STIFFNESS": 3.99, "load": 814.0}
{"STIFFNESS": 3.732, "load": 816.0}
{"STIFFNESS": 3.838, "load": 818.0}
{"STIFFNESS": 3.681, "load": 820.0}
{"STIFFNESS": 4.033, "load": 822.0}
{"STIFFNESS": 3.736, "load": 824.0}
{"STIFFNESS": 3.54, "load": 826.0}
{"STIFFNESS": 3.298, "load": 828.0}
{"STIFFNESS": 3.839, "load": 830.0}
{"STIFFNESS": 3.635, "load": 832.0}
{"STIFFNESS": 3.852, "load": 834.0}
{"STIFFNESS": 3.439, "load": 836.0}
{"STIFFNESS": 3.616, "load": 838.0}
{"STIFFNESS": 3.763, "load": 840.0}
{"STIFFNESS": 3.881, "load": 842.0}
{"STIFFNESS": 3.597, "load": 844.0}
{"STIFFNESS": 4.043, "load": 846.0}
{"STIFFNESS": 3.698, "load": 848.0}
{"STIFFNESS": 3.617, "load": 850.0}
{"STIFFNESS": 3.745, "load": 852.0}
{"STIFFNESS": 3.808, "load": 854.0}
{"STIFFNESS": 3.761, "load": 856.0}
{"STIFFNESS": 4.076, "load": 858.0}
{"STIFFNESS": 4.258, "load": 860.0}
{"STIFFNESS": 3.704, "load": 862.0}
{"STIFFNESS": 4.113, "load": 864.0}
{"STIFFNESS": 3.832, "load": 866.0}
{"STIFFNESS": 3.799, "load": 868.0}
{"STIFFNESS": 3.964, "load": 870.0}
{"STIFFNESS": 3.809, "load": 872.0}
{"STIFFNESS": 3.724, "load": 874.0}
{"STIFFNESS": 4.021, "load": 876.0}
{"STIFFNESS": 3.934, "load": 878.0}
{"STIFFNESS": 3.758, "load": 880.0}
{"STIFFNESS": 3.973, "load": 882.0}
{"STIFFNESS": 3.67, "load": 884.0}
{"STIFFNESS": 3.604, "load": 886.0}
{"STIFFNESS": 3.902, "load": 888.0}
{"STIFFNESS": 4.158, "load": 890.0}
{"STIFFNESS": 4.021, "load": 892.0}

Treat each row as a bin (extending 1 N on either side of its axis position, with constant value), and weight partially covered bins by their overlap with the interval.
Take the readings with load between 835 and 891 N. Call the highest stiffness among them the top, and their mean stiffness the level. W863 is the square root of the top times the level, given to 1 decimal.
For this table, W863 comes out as 4.0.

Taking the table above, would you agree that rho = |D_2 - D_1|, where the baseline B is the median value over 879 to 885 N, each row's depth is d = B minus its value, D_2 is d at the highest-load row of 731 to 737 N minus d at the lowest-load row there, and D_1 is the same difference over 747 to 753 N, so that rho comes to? 0.32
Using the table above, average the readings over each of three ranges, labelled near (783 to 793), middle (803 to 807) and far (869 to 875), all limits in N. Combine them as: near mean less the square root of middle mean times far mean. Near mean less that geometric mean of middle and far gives -1.4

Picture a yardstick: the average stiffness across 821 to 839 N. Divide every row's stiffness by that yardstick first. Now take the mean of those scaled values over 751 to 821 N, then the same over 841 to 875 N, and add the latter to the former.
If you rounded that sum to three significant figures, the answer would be 2.01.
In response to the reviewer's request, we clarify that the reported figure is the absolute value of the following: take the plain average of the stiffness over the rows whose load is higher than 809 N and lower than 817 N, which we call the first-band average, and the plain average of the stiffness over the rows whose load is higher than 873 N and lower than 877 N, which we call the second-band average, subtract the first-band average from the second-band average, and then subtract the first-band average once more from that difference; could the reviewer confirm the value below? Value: 3.6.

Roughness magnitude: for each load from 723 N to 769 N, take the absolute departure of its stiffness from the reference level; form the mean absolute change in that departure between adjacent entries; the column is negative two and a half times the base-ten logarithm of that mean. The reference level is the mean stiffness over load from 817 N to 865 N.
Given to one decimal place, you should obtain 1.6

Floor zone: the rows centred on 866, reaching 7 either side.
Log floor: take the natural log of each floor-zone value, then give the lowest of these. 1.31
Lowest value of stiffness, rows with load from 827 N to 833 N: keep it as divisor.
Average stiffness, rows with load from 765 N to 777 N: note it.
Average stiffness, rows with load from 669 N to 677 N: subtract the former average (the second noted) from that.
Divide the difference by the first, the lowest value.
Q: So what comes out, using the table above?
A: -0.10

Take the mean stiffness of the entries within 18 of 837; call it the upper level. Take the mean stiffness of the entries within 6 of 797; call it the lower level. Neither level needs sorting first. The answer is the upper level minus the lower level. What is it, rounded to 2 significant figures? 0.62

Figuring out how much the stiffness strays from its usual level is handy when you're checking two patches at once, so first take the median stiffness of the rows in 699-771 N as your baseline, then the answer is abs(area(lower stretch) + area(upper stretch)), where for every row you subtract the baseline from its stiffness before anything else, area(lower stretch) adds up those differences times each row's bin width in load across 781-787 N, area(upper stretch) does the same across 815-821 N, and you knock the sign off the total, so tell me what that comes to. 11.0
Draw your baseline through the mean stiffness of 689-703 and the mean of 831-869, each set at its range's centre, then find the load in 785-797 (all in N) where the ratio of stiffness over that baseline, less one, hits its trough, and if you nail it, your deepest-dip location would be 788.0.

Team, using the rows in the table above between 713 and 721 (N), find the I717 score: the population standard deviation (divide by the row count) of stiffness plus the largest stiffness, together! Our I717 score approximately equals 4.36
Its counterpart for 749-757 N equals 4.85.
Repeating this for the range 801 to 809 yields 3.94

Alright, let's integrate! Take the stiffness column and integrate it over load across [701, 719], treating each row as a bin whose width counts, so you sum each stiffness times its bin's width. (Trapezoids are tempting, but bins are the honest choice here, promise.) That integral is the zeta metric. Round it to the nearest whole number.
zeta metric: 74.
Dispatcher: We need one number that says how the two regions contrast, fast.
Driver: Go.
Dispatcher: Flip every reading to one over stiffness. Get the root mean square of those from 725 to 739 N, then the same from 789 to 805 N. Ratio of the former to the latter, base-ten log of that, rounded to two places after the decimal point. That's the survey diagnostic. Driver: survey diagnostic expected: -0.11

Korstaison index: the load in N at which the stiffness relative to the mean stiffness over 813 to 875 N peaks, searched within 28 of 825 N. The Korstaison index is 846.0 N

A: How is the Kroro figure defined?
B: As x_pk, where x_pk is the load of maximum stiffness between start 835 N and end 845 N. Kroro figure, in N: 842.0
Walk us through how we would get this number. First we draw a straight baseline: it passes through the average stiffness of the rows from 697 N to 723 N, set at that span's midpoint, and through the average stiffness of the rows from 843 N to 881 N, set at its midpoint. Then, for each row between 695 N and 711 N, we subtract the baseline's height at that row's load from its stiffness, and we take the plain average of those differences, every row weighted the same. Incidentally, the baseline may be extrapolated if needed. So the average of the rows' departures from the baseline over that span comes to 0.1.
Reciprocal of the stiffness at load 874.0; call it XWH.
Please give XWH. 0.269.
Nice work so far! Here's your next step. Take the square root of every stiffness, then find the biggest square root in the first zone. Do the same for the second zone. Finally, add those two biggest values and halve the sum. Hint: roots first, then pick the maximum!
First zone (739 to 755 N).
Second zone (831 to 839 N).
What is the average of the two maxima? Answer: 2.02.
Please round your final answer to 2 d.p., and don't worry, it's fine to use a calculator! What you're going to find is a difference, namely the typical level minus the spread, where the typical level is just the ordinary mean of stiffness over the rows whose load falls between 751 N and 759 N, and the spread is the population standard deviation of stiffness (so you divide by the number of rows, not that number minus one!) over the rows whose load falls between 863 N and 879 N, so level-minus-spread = 4.08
